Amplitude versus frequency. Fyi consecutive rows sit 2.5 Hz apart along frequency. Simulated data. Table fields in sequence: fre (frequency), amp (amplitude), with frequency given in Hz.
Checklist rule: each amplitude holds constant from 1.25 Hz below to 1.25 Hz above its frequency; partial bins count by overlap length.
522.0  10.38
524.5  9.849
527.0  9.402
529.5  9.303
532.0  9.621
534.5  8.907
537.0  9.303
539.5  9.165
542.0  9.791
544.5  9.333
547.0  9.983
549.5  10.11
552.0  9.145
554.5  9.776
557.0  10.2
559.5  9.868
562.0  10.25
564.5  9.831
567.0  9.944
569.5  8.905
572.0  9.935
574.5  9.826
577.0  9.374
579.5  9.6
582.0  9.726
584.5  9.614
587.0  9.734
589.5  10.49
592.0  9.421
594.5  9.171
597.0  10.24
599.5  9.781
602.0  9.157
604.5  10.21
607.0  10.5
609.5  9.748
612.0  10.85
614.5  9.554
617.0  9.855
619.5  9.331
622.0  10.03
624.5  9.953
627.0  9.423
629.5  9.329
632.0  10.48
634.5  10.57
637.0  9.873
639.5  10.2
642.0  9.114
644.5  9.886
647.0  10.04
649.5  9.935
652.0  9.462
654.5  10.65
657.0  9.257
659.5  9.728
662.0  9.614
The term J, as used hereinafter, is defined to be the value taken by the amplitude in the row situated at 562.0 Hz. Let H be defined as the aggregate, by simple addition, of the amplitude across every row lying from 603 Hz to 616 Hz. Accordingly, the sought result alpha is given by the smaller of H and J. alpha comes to 10.25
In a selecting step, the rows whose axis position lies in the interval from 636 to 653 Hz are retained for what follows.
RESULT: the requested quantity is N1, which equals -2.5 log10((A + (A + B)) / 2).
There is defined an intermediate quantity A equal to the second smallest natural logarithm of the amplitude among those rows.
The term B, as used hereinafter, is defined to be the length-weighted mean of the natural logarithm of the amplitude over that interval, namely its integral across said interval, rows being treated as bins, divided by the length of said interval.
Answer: -1.32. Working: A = 2.25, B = 2.28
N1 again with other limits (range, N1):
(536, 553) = -1.31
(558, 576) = -1.34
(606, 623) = -1.33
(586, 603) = -1.31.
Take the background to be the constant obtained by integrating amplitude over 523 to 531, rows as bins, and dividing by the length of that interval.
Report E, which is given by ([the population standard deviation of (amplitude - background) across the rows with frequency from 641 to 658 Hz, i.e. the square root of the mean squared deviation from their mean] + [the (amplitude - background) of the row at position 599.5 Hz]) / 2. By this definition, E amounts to 0.36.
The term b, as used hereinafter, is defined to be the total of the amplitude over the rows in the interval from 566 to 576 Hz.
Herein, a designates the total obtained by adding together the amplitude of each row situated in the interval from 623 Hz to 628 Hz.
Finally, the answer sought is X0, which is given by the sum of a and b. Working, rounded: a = 19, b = 38.6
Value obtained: 58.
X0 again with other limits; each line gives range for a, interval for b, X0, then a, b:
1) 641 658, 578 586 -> 97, 68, 28.9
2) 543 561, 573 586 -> 117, 68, 48.1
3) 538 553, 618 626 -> 87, 58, 29.3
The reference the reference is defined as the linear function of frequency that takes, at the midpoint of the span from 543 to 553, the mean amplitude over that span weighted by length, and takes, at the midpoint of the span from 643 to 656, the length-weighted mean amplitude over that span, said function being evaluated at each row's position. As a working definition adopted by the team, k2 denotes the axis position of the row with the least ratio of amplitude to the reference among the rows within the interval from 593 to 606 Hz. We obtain 602.0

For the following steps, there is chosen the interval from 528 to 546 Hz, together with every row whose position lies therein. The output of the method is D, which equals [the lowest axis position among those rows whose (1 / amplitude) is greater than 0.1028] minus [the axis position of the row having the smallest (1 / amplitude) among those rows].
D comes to -12.5 Hz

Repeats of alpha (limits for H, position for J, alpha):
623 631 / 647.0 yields 10.04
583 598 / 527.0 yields 9.40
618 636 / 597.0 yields 10.24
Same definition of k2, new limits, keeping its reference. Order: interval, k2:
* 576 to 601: 594.5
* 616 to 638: 629.5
